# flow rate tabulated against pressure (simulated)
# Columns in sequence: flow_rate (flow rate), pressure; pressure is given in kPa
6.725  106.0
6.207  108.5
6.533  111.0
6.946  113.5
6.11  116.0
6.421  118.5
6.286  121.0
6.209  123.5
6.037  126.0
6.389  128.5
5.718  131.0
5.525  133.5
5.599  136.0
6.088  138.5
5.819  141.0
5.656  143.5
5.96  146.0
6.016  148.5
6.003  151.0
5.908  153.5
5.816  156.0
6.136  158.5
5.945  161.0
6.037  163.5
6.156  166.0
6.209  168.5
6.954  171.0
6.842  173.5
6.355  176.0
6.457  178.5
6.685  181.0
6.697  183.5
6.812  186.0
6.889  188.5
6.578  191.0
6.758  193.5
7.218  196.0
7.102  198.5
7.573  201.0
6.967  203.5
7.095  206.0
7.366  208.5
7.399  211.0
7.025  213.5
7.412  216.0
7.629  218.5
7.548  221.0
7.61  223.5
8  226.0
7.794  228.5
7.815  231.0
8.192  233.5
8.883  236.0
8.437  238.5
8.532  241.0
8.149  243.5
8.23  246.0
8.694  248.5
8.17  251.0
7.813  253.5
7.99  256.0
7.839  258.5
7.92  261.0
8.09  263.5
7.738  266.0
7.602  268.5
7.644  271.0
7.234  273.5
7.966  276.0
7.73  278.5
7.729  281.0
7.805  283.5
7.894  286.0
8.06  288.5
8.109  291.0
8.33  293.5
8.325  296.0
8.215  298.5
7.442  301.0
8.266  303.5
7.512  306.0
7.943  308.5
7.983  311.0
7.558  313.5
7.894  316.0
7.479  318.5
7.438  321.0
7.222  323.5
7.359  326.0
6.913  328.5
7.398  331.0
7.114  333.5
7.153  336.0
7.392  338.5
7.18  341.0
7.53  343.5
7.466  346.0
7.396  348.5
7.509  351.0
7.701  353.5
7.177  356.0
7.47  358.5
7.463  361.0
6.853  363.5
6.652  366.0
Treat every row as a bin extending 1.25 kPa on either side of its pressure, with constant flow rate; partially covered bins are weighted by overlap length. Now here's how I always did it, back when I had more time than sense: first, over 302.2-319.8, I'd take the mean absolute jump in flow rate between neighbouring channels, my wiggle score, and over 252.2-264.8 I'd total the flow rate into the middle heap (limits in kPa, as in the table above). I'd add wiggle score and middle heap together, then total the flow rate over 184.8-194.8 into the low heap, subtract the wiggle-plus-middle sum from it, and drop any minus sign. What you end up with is 13.0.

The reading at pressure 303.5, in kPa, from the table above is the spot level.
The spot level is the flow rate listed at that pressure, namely 8.266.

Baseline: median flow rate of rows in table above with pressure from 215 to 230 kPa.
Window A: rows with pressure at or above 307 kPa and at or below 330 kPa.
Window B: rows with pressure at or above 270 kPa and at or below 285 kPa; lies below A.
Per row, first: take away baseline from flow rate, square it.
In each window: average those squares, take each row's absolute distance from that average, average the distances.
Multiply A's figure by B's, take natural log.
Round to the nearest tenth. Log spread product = -5.3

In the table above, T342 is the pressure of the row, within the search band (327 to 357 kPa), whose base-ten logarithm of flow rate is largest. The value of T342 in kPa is 353.5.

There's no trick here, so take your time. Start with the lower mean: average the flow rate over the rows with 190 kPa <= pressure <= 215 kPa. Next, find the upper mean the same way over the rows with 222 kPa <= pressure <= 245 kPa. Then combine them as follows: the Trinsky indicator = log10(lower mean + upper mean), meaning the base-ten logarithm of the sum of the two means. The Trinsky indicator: 1.18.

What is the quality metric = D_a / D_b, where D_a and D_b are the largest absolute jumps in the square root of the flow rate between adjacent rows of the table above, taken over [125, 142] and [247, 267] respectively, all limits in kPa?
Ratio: 1.5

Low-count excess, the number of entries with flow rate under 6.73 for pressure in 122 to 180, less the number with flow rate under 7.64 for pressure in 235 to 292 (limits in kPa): 19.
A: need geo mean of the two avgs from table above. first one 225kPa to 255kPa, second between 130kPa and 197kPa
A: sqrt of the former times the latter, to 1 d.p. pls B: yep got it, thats 7.2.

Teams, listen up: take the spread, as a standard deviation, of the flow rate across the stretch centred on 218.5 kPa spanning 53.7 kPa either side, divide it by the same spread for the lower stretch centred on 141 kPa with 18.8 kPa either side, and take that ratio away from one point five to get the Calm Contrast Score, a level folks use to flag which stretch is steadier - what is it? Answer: -1.4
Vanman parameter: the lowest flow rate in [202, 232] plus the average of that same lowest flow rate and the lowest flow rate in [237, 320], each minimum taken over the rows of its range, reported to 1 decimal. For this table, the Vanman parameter 14.1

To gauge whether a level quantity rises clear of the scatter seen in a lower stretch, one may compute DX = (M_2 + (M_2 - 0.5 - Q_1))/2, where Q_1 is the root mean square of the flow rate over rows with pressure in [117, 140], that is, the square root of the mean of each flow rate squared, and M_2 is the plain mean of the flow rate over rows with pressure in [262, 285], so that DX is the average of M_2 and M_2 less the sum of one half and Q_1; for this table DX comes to 4.5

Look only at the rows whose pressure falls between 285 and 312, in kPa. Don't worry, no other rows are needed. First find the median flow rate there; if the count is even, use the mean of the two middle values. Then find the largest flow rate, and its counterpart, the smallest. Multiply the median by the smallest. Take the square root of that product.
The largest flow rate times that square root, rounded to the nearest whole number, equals 65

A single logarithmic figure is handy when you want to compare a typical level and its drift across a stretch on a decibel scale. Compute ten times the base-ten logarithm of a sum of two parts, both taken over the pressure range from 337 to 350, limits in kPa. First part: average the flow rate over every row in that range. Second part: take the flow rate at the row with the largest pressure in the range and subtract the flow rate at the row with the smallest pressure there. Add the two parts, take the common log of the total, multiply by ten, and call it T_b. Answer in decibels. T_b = 8.69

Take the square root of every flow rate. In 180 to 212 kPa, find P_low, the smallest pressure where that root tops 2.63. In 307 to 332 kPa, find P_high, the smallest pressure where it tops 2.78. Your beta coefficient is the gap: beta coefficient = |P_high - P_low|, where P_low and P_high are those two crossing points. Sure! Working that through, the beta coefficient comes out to 112.5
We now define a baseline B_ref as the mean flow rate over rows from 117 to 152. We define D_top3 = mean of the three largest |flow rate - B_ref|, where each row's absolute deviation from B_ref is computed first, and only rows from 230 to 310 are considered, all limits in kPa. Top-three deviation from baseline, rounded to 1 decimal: 2.7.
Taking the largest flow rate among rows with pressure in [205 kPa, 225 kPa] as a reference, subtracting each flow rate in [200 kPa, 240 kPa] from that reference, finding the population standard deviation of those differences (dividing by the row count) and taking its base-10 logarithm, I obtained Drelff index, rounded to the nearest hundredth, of -0.30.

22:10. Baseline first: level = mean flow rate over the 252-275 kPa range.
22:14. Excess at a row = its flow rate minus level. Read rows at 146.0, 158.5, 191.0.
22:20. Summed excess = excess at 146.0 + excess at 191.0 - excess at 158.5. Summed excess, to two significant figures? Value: -1.4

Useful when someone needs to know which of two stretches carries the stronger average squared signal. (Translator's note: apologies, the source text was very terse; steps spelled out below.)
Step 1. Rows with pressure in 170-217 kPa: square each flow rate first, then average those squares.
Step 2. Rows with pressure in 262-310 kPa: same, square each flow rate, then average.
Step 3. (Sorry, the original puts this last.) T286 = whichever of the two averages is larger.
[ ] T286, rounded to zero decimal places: 62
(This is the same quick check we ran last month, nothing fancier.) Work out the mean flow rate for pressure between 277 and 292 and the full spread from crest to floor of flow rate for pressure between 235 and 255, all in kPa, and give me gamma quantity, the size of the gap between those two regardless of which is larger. 6.82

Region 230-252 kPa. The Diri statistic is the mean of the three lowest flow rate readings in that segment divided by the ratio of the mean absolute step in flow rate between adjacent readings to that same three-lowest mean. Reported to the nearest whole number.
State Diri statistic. 169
